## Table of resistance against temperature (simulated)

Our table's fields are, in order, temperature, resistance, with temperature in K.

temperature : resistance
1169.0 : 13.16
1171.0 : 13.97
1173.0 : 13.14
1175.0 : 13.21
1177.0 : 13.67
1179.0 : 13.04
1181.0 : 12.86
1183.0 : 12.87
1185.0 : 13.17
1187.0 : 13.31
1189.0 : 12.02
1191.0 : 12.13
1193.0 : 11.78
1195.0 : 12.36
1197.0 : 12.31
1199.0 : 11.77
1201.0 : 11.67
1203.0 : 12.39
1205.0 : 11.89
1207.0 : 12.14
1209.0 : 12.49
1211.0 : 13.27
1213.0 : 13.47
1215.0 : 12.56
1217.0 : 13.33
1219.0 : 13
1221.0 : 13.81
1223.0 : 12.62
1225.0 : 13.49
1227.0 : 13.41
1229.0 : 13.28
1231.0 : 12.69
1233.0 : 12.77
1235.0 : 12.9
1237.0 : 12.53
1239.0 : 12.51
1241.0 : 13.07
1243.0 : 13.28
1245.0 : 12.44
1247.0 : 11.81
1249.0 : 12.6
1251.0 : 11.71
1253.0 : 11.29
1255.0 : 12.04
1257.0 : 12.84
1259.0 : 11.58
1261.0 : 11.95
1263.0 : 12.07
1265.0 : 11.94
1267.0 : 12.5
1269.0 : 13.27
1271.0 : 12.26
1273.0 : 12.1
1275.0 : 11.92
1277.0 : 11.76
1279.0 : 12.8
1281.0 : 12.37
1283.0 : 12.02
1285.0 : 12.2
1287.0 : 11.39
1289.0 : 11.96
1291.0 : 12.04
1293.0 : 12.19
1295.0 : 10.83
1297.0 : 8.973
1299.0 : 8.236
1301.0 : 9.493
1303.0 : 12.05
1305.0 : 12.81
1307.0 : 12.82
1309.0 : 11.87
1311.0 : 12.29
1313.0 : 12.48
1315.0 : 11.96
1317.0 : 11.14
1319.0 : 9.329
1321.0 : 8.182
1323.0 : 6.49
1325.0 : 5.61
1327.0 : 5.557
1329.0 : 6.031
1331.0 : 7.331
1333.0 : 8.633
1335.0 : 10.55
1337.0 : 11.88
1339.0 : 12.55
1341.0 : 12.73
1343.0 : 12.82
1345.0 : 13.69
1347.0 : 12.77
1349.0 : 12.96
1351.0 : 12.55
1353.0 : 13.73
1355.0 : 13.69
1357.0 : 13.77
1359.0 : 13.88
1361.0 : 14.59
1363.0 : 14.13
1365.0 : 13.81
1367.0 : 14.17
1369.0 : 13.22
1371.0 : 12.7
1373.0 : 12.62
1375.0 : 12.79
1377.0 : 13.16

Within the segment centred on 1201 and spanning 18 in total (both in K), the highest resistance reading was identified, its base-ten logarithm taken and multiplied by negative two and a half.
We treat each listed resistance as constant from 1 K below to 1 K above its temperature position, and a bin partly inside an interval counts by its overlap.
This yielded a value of -2.74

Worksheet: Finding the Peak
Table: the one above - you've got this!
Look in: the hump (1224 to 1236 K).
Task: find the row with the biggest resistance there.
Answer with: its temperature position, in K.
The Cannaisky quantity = 1225.0 K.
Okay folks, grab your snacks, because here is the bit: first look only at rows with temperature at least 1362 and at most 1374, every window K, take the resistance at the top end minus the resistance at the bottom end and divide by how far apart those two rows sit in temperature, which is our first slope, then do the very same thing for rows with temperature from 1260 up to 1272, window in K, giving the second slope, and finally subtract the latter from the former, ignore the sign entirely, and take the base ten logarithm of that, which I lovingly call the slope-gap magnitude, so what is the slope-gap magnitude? -0.74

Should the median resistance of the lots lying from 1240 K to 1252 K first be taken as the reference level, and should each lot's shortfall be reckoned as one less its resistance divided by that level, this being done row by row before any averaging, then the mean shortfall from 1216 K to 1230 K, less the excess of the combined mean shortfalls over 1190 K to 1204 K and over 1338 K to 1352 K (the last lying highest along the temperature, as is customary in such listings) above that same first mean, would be -0.13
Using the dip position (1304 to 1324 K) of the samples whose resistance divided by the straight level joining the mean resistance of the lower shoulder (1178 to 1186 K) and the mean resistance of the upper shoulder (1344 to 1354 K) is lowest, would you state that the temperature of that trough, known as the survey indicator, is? 1323.0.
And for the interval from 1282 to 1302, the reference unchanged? 1299.0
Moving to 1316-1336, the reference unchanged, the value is 1327.0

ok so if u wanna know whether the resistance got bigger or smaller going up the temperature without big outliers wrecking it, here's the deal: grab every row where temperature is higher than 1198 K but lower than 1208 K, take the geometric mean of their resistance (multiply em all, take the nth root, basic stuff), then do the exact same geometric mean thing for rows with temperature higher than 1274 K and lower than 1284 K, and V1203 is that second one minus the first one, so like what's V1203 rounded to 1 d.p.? 0.2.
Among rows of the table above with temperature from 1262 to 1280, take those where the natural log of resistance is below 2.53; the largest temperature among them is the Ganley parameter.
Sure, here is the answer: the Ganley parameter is 1277.0 K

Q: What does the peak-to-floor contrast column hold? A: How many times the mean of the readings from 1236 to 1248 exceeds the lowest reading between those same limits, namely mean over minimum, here 1.07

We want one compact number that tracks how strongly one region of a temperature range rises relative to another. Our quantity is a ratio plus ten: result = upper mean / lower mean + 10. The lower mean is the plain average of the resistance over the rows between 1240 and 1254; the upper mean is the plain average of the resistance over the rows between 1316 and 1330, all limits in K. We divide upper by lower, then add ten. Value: 10.61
